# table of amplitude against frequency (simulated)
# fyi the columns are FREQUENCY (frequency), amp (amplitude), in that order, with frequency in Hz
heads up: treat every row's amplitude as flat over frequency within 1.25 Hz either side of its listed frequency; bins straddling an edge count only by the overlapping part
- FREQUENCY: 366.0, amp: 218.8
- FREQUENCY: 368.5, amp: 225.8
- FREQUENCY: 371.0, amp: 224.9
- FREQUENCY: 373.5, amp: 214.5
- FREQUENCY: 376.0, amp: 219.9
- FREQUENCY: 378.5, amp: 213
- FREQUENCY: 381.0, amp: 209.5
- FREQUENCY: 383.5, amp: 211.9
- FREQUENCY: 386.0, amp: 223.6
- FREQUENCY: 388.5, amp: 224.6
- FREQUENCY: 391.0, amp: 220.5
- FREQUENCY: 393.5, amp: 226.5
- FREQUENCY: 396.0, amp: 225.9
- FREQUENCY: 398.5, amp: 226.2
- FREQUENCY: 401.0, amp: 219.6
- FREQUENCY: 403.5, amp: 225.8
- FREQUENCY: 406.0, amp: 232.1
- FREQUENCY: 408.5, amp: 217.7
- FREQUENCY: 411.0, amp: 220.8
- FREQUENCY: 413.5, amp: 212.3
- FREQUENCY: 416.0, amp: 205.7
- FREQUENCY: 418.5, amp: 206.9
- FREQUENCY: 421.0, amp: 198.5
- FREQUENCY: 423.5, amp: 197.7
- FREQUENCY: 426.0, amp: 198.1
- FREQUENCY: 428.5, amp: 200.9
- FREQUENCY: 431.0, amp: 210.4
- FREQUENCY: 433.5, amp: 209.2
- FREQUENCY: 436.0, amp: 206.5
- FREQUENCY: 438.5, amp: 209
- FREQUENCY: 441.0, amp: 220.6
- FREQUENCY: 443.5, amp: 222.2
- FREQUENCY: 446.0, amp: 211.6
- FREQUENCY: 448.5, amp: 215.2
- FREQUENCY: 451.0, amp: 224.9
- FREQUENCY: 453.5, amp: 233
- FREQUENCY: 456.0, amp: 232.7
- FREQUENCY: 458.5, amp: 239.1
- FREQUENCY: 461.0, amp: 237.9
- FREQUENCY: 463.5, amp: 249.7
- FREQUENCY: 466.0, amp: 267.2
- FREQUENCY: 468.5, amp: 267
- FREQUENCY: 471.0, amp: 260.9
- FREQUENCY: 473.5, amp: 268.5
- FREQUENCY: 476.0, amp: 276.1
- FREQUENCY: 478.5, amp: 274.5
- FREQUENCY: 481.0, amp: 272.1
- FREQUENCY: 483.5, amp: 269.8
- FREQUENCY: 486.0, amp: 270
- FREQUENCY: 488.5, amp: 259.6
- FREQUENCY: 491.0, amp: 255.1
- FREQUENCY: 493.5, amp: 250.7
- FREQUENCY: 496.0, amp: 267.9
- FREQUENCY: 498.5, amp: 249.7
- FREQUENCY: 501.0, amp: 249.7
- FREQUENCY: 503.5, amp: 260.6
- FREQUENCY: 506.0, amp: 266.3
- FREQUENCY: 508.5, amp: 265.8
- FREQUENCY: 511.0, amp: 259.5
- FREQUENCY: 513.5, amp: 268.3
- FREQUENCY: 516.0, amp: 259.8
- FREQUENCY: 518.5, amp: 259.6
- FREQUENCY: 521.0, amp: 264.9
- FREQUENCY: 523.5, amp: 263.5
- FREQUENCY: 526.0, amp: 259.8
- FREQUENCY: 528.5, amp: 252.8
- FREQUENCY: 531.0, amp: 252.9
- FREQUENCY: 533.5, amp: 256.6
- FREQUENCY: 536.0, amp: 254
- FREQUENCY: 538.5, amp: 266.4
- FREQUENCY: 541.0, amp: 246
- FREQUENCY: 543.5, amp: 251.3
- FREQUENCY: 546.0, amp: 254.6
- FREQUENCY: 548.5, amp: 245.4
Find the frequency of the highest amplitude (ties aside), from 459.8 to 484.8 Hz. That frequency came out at 476.0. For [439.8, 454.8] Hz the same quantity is 453.5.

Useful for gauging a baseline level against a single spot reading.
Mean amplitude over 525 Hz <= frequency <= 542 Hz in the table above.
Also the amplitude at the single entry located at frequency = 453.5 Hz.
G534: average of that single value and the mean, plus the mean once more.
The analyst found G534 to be 500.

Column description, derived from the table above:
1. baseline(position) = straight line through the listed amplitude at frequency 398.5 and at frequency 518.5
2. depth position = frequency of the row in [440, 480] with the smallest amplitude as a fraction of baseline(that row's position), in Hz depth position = 446.0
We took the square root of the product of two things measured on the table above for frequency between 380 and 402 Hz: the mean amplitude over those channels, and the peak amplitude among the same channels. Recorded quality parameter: 224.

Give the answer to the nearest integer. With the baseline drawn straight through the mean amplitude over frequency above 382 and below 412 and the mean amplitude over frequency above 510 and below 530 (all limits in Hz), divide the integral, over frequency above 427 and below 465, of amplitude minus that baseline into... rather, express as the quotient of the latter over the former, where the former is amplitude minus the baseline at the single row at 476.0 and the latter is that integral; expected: -22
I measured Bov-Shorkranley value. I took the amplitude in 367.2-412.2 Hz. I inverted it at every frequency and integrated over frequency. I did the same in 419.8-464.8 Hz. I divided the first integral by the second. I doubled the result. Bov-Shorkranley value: 1.96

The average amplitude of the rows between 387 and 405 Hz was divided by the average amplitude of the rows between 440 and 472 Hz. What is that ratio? 0.95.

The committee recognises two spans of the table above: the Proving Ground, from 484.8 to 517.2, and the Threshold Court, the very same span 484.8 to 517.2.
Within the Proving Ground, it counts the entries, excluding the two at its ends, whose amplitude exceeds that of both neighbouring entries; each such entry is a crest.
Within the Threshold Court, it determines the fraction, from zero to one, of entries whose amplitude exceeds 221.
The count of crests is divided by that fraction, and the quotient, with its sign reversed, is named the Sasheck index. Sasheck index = -3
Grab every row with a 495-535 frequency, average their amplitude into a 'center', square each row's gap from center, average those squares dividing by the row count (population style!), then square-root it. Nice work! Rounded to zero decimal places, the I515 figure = 6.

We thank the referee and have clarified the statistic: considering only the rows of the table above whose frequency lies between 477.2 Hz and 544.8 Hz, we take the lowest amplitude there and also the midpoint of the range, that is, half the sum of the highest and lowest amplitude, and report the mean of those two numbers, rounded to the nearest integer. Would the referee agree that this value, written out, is 253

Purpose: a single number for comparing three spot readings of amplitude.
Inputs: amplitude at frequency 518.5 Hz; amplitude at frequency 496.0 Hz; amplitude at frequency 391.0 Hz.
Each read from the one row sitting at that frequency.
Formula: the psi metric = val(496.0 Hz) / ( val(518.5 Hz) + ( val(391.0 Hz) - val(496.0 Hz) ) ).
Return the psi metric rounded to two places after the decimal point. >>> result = 1.26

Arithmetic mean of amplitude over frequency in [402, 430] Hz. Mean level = 211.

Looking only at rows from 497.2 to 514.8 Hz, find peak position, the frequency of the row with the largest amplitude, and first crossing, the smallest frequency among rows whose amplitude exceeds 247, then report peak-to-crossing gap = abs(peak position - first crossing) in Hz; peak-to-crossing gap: 15.0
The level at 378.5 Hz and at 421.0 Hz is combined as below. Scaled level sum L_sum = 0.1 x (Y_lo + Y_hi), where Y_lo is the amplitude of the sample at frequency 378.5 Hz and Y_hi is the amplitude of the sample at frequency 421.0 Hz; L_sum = 41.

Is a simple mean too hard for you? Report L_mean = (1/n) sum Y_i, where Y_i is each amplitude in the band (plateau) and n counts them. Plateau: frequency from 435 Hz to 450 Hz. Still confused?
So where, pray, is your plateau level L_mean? 214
